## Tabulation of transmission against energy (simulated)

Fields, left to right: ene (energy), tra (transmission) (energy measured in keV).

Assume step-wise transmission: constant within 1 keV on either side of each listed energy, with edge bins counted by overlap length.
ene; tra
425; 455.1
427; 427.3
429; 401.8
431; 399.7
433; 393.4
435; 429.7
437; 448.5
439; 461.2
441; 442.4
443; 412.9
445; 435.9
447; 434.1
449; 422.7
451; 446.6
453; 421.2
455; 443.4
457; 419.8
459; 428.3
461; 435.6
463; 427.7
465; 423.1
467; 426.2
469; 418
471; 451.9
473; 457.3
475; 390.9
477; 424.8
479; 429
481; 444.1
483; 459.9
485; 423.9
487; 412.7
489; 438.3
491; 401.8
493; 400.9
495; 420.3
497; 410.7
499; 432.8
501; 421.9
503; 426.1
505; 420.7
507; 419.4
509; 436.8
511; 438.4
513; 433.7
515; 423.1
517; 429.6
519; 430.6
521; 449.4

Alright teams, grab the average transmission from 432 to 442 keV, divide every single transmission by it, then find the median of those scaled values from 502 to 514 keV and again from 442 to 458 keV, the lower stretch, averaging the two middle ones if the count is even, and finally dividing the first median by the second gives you 1.00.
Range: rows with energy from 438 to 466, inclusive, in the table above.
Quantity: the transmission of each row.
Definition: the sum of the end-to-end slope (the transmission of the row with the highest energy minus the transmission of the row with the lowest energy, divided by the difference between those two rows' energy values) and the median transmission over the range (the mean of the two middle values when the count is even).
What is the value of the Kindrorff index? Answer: 429.7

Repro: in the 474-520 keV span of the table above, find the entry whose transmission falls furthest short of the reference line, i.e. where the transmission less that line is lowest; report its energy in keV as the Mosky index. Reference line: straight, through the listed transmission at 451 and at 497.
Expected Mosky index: 475 keV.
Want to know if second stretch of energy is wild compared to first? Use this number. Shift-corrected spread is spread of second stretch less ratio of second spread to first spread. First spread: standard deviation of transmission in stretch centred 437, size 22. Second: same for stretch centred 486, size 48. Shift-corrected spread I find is 16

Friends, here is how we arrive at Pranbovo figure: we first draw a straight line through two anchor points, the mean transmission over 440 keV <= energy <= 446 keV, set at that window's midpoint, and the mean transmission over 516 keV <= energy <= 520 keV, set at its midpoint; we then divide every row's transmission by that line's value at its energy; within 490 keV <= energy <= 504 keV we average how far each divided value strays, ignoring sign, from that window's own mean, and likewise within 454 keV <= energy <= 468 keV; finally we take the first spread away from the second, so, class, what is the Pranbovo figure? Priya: -0.01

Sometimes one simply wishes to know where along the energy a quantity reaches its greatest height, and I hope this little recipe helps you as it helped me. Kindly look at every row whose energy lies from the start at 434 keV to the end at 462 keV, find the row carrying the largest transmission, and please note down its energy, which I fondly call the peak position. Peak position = 439 keV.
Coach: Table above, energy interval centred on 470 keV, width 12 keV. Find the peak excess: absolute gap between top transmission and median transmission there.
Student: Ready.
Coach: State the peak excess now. 33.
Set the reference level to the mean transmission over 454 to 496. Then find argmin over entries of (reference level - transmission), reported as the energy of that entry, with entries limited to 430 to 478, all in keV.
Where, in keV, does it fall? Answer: 439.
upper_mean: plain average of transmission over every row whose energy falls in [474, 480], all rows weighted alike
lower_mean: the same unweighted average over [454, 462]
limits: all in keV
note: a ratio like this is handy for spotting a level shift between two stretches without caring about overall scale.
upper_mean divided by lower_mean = 0.96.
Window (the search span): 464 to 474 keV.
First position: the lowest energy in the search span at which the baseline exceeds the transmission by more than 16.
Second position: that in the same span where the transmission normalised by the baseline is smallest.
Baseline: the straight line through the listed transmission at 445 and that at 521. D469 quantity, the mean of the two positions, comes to 467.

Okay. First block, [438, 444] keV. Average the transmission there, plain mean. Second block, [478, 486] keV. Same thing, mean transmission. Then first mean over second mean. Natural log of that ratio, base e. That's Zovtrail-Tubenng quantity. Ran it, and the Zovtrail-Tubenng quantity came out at 0.00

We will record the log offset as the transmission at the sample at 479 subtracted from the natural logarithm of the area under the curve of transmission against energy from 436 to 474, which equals -419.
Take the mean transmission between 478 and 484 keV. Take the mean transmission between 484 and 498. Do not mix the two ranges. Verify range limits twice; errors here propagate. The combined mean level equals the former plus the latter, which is 860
